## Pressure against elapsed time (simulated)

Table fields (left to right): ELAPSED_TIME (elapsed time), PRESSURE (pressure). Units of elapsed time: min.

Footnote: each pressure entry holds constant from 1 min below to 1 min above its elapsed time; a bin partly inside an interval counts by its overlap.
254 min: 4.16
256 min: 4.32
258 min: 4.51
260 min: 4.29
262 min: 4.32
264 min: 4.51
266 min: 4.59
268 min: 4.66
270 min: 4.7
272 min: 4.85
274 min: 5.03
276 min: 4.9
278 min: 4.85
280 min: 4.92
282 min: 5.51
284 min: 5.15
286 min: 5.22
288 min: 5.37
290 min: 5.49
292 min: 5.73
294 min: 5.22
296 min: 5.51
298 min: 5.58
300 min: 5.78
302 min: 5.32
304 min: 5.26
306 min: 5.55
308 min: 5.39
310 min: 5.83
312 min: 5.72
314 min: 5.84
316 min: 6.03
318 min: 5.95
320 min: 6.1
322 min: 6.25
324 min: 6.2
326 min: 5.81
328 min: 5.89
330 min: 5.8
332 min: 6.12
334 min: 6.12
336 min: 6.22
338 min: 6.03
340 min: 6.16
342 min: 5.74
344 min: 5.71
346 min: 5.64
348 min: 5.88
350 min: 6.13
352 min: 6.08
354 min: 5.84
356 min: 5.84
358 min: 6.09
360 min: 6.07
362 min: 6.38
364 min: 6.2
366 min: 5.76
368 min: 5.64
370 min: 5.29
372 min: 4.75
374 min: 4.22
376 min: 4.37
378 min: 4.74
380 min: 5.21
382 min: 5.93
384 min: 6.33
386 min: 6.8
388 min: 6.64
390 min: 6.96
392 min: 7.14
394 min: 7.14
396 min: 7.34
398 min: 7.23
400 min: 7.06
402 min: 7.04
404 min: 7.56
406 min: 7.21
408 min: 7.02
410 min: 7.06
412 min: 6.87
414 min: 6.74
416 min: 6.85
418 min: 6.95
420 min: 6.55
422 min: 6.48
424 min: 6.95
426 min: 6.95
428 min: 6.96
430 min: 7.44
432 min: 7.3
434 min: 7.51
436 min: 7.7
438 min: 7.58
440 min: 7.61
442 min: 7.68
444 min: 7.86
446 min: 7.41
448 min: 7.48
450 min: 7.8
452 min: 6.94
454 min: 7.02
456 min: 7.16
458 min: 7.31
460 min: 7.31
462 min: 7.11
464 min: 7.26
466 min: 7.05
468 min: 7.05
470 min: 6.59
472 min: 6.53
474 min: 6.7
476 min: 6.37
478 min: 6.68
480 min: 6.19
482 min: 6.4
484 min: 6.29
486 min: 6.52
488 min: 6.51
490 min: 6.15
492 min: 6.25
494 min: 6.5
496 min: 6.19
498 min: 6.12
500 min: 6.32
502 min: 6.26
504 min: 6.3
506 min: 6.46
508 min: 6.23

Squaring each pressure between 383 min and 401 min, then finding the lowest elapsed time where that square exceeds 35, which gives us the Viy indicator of 384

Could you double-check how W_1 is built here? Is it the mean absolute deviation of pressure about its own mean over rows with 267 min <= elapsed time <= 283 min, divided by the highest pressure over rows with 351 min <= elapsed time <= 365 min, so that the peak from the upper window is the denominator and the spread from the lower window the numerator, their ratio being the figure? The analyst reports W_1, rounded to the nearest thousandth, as 0.027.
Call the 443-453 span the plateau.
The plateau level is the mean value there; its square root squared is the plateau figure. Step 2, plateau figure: 7.5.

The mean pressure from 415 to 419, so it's 6.90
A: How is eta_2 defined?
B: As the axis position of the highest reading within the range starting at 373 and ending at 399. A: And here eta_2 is 396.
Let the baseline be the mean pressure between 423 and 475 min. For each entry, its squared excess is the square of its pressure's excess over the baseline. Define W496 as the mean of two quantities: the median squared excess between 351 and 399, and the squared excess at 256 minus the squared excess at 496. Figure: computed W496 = 4.4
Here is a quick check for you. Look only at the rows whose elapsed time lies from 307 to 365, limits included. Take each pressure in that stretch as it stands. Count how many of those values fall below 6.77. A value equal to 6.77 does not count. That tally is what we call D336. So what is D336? 29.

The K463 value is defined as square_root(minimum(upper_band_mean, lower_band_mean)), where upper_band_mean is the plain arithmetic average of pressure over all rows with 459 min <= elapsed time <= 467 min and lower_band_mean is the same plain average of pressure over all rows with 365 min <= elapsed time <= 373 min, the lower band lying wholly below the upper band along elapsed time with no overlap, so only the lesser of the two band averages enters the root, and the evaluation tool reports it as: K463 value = 2.3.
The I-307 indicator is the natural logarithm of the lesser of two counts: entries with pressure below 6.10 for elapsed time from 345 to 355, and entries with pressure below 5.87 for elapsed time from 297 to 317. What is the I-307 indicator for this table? 1.4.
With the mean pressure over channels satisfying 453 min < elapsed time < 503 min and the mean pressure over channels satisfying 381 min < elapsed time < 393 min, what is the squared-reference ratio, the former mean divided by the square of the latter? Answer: 0.15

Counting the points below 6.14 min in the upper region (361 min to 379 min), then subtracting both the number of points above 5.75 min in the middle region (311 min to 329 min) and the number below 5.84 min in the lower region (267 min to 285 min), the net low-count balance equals -10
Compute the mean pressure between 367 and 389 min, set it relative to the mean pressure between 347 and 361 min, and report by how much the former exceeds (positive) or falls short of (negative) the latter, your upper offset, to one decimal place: -0.5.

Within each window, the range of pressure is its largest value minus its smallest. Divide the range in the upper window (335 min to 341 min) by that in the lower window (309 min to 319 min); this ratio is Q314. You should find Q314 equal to 0.61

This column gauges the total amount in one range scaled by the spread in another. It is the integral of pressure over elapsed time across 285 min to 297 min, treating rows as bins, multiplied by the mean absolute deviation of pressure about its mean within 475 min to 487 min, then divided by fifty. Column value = 0.17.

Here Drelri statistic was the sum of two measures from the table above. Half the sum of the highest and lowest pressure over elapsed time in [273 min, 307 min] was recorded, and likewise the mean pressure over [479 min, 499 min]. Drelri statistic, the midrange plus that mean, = 11.6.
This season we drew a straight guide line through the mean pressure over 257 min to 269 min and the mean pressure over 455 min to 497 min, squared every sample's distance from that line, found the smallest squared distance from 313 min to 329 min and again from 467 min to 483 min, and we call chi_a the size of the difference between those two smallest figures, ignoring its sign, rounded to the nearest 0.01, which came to 0.46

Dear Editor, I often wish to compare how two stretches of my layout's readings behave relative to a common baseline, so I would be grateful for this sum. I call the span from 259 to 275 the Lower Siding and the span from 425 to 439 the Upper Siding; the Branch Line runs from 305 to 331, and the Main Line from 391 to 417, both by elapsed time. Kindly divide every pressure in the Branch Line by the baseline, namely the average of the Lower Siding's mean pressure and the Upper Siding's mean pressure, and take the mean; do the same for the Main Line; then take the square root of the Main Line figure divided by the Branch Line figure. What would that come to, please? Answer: 1.10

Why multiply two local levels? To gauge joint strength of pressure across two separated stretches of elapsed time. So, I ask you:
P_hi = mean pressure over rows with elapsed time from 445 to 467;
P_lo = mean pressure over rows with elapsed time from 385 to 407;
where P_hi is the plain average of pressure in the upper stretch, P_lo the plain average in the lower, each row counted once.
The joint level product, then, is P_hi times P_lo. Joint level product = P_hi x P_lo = 52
